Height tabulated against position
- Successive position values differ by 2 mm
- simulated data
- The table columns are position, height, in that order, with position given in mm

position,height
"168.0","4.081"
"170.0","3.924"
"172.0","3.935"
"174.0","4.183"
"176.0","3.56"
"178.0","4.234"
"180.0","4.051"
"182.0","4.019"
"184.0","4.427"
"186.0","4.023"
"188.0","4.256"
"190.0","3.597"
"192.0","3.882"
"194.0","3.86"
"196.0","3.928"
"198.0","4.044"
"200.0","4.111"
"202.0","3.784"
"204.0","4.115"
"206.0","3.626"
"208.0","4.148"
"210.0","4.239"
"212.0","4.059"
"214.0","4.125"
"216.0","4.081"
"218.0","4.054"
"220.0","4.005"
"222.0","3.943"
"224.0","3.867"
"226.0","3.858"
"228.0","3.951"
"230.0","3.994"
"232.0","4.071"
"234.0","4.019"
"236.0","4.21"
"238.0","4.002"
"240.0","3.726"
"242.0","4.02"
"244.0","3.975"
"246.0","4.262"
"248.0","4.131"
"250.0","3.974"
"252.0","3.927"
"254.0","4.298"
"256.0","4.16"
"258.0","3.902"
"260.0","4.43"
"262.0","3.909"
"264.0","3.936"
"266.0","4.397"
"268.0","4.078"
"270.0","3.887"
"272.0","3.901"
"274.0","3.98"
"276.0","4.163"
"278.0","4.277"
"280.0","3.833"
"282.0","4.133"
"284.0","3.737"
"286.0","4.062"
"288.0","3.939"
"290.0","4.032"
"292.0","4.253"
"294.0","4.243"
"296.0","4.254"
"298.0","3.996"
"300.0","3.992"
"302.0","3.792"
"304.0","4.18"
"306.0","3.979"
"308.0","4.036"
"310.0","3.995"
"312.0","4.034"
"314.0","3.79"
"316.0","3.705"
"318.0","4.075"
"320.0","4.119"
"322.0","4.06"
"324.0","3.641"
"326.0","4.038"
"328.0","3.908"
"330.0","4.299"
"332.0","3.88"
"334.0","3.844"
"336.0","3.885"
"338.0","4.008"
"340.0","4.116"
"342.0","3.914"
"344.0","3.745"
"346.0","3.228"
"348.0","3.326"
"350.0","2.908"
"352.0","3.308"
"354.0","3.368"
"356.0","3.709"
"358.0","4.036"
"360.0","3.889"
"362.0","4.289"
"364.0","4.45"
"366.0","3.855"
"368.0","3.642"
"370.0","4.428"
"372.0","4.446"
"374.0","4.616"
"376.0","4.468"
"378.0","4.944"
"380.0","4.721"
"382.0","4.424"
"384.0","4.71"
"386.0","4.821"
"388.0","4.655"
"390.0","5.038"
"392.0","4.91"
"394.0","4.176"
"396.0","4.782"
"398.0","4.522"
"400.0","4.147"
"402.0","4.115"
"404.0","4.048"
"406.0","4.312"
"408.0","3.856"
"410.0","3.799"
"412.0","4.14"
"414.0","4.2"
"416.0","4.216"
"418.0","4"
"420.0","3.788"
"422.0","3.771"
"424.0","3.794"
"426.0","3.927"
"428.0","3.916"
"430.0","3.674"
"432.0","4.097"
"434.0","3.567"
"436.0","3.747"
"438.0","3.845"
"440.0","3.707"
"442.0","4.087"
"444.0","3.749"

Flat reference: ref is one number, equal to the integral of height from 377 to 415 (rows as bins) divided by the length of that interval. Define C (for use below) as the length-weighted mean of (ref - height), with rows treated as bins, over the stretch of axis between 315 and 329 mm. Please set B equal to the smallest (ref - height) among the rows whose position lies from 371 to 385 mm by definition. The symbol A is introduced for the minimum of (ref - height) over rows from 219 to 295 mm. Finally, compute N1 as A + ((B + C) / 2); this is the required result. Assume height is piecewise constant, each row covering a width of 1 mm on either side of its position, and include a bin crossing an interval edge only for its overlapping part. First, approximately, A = 0.0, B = -0.51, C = 0.50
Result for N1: 0.01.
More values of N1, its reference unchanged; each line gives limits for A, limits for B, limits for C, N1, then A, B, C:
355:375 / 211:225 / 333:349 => 0.32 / -0.2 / 0.31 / 0.68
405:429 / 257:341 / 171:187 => 0.32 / 0.1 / 0.01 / 0.38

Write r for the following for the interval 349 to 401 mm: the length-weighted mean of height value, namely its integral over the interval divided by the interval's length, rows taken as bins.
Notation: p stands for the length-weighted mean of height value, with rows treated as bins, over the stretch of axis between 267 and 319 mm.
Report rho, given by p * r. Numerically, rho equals 17.2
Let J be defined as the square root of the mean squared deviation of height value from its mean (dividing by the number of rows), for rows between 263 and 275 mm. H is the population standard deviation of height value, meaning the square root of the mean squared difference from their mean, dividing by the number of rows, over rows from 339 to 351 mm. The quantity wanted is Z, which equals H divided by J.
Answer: 2.4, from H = 0.42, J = 0.176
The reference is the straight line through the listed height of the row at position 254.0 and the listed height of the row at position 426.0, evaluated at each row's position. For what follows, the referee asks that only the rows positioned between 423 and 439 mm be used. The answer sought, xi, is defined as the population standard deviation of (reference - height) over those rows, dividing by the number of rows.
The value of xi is 0.15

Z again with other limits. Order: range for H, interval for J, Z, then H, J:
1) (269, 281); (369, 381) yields 0.9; 0.16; 0.184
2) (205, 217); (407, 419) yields 1.2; 0.20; 0.163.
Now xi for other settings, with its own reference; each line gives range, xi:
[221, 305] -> 0.18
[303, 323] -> 0.14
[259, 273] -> 0.22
